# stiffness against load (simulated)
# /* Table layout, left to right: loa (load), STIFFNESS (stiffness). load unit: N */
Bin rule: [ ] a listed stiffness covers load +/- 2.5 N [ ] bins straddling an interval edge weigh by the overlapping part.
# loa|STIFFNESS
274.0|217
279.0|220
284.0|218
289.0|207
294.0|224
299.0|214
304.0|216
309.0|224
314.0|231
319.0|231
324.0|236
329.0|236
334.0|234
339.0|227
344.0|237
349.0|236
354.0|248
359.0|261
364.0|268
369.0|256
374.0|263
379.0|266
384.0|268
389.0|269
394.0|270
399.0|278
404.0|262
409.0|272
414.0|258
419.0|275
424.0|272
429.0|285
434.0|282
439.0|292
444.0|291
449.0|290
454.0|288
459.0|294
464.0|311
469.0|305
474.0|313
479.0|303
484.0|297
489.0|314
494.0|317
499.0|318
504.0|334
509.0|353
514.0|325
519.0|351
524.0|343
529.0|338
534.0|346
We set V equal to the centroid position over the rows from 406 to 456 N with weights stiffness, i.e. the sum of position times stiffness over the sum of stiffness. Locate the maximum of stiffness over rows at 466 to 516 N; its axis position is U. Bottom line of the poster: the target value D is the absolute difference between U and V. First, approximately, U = 509.0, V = 432.0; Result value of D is 77.0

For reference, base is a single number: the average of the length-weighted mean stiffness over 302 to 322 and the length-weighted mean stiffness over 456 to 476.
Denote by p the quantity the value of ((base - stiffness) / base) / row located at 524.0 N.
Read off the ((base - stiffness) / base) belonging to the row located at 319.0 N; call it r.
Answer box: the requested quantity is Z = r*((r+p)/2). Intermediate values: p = -0.29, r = 0.13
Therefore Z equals -0.011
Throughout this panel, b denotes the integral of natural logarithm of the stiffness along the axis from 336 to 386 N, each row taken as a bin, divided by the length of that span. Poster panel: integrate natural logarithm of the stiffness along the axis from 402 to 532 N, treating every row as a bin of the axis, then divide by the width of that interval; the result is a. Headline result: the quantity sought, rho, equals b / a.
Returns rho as 0.97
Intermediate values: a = 5.71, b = 5.53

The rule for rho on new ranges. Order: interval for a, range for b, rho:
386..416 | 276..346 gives 0.97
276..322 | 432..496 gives 1.06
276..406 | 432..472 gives 1.04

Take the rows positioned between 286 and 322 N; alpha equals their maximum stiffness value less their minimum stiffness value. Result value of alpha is 24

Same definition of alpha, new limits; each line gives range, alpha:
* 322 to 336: 2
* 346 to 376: 32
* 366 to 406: 22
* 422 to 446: 20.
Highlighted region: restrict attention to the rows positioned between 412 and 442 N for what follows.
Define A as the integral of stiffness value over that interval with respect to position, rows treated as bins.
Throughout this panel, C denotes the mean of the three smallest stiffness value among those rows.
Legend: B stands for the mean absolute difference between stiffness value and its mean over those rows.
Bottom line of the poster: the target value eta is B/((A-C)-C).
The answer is 0.0012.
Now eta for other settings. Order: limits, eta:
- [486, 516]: 0.0012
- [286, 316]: 0.0011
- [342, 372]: 0.0015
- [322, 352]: 0.0004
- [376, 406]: 0.0005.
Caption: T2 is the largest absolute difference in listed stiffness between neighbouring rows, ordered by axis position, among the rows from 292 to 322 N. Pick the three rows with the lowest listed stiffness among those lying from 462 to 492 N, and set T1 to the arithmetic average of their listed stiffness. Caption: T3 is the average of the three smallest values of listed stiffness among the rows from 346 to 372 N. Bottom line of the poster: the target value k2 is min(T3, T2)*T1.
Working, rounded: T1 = 302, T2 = 10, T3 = 247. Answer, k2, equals 3017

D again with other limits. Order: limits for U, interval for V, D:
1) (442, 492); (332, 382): 131.8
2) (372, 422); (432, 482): 57.9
